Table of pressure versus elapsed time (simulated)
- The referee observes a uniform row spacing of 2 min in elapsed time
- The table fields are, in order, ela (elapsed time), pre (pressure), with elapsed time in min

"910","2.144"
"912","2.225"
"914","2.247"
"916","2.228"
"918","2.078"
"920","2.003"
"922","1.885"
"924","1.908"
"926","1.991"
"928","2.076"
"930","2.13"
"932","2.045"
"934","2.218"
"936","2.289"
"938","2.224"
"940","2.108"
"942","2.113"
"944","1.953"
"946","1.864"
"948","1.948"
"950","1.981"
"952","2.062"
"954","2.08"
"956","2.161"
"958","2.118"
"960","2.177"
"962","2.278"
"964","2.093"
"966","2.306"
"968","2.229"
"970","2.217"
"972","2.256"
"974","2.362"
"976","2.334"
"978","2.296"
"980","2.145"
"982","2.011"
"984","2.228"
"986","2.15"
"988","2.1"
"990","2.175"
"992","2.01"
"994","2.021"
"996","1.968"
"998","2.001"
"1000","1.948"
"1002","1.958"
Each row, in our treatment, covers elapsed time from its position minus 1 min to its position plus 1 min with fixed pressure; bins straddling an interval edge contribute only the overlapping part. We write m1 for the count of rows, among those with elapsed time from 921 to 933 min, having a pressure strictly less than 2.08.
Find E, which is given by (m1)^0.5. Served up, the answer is 2.2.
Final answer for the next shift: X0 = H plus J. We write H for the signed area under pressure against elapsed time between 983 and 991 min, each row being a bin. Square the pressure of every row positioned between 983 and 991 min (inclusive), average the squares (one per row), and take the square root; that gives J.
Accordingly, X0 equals 19.5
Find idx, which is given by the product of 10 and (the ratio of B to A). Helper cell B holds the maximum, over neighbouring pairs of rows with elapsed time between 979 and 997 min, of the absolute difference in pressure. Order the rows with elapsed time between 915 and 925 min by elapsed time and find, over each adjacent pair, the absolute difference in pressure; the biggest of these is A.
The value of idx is 14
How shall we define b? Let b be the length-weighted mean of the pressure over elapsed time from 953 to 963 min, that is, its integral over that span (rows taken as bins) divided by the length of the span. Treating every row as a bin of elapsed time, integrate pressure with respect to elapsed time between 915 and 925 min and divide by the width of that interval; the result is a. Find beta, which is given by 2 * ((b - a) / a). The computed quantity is 0.14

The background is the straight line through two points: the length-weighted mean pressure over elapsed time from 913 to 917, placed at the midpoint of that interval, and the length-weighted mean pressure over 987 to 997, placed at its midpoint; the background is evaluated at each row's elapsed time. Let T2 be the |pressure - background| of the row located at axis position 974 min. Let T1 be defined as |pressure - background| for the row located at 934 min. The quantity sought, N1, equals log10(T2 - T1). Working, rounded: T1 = 0.026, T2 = 0.26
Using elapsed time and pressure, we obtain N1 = -0.6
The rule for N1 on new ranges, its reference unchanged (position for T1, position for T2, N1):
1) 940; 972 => -1.1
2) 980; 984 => -1.0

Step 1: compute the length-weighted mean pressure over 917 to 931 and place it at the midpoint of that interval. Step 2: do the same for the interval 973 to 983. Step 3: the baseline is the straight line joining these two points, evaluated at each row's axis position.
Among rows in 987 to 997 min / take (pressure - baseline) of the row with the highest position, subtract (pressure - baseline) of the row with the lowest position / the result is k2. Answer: -0.16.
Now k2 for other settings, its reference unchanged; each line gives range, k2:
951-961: 0.08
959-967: 0.10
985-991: 0.01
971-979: 0.02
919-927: -0.04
